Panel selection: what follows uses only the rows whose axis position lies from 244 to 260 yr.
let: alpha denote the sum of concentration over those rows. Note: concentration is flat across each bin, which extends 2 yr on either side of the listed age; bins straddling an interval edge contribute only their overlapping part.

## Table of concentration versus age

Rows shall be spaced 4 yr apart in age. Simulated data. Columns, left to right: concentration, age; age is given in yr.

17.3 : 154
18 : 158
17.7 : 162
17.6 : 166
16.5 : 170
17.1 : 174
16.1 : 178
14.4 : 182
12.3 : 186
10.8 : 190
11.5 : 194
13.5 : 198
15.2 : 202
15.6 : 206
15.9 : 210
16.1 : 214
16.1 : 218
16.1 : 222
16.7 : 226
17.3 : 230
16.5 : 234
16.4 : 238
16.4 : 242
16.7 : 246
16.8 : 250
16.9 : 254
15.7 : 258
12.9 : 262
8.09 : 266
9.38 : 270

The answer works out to 66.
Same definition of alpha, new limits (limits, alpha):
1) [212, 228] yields 65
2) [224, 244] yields 83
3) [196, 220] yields 92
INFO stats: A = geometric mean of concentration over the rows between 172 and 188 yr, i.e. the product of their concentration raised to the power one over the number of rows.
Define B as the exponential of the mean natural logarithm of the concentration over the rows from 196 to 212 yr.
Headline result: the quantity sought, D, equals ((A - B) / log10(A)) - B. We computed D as -15.2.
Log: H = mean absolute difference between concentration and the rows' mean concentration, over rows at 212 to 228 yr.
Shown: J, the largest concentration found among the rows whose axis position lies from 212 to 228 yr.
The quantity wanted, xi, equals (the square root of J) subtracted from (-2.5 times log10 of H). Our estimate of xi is -2.5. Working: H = 0.2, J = 16.7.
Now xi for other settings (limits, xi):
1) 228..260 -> -3.0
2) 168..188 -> -4.6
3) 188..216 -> -4.7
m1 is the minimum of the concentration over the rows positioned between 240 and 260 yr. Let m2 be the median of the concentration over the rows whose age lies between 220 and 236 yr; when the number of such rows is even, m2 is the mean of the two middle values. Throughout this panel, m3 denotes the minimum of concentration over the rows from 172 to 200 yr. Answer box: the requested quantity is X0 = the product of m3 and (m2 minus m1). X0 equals 10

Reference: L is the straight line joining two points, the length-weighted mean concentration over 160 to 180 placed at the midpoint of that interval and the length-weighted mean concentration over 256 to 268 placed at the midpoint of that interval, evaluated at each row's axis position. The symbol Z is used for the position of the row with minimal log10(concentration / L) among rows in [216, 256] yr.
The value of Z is 218 yr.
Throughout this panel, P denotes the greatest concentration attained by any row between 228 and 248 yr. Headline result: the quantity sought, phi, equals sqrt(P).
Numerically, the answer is 4.16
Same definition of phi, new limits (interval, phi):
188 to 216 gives 4.01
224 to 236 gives 4.16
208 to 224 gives 4.01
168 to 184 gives 4.14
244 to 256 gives 4.11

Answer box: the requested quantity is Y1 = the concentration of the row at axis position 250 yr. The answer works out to 16.8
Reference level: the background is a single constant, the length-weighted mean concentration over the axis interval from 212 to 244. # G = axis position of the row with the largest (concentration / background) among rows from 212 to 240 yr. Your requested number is 230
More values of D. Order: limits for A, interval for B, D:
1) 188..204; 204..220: -18.9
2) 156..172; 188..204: -8.8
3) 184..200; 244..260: -20.7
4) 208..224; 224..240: -17.3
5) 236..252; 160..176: -17.7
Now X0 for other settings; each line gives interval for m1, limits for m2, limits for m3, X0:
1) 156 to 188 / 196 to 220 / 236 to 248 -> 57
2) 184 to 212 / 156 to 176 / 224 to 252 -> 112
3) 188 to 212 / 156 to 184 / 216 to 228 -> 101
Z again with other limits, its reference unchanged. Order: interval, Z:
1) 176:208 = 190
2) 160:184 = 182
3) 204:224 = 206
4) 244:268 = 266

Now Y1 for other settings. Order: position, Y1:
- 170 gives 16.5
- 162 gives 17.7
